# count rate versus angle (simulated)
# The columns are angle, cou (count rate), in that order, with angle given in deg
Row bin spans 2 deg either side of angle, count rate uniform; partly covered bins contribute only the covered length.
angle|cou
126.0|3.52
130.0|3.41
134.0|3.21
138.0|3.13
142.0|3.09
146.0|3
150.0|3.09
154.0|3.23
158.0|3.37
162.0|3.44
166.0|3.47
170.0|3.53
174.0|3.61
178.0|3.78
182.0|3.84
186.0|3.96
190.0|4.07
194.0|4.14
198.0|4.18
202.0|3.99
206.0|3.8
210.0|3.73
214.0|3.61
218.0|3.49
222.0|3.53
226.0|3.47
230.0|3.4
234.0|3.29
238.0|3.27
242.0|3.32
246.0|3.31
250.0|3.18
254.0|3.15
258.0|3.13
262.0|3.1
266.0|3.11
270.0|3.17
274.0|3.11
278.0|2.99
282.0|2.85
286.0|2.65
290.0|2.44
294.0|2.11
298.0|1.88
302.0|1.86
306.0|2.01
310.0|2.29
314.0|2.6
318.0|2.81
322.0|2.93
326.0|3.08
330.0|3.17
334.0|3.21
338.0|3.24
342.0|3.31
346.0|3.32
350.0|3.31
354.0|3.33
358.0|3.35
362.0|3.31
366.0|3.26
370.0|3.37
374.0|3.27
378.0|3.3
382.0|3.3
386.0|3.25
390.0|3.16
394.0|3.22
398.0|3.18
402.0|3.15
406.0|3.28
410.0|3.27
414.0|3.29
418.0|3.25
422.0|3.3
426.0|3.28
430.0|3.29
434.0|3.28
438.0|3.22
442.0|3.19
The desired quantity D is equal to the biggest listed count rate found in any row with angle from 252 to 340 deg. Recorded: 3.24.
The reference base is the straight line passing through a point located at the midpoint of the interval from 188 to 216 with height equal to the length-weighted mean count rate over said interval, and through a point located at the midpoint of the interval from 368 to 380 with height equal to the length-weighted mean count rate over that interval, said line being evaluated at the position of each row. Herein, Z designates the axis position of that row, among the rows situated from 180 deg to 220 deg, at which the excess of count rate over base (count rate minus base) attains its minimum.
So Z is 218.0 deg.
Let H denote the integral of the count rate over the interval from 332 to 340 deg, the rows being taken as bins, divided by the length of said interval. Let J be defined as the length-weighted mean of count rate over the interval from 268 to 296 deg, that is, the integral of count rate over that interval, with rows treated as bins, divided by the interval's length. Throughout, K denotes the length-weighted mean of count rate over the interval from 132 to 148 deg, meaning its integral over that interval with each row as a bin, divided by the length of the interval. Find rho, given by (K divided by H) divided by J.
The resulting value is 0.349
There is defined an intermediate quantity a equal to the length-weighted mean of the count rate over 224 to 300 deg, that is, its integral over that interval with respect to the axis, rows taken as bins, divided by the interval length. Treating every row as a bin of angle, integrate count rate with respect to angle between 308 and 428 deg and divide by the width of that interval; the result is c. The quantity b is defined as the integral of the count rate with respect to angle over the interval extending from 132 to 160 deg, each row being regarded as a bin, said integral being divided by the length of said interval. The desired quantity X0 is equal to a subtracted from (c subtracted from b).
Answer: -3.02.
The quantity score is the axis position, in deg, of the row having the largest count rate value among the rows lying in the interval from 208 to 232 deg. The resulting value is 210.0 deg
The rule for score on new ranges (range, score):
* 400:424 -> 422.0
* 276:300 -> 278.0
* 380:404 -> 382.0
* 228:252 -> 230.0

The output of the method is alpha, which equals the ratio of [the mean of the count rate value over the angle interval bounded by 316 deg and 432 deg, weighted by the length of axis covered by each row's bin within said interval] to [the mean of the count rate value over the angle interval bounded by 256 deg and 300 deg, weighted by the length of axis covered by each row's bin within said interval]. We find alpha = 1.2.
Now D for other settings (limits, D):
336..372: 3.37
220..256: 3.53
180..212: 4.18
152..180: 3.78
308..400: 3.37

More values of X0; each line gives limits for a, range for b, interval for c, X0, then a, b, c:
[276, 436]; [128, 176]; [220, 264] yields -3.01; 3.02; 3.30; 3.29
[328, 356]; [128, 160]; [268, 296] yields -2.84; 3.27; 3.19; 2.76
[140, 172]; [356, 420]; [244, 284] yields -3.12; 3.28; 3.26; 3.11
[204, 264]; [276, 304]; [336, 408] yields -4.26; 3.39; 2.40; 3.27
